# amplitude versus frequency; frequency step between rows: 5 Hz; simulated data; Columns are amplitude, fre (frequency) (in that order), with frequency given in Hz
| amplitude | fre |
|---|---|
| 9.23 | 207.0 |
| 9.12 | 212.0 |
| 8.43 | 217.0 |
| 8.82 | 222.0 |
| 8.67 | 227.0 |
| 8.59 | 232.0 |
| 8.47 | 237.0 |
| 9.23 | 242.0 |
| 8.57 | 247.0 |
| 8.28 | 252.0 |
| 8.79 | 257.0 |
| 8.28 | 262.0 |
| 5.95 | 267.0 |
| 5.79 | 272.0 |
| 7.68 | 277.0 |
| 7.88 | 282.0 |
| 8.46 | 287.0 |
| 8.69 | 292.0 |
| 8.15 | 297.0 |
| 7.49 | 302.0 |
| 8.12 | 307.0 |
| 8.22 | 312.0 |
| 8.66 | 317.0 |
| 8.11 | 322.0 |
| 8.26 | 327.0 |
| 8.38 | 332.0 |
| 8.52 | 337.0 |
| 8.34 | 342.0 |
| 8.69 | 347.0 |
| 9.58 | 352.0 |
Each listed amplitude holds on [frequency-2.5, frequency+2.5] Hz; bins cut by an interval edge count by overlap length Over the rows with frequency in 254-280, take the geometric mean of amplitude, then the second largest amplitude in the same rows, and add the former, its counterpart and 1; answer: 16.5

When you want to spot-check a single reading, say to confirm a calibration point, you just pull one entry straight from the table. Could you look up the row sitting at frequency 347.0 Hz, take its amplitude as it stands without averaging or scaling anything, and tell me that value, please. 8.69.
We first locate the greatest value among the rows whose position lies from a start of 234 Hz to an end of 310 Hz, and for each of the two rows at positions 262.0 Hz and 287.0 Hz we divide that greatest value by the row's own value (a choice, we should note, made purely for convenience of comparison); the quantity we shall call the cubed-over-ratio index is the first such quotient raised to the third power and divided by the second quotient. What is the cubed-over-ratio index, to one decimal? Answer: 1.3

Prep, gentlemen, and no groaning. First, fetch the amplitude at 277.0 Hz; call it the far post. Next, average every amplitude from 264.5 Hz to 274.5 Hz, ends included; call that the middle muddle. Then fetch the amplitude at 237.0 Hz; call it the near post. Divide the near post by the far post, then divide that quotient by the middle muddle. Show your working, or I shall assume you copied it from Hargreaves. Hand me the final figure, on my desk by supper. 0.188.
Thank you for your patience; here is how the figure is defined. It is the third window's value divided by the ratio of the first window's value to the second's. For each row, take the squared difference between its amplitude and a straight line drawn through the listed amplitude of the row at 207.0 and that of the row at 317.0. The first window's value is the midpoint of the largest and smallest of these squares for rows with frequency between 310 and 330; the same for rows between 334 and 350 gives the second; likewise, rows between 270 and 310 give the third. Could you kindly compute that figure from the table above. 0.66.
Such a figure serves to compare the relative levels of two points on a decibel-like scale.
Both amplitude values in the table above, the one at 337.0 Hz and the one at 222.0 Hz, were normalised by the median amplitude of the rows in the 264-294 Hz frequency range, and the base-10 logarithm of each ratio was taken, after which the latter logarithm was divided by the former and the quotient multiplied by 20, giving 28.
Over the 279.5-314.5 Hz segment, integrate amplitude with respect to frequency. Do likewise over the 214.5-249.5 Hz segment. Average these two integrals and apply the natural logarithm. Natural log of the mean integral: 5.69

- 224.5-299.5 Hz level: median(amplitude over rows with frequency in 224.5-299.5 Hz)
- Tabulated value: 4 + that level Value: 12.5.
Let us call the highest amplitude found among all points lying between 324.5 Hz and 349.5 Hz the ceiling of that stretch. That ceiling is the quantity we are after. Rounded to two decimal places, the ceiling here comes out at 8.69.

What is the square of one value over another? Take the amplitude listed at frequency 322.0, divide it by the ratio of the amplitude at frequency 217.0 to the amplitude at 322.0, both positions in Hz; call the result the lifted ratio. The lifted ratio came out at 7.8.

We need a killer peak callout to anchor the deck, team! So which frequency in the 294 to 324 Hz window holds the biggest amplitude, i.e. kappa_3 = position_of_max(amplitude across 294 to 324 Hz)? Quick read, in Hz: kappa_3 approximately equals 317.0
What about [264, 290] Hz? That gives 287.0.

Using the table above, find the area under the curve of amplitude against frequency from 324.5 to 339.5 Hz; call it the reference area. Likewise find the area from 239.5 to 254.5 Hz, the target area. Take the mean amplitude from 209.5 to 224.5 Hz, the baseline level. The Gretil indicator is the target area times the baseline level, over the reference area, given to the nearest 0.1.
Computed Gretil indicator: 9.1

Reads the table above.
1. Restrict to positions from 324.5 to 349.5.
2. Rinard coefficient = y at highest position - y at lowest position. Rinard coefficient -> 0.43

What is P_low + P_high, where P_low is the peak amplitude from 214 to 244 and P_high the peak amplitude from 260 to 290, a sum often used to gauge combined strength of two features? 17.7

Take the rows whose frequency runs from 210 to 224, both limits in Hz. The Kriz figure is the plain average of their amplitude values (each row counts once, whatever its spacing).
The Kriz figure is 8.8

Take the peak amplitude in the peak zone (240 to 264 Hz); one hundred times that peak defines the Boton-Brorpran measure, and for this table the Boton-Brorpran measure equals 923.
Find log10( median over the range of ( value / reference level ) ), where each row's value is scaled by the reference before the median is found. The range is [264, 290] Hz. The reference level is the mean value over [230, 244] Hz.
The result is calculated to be -0.057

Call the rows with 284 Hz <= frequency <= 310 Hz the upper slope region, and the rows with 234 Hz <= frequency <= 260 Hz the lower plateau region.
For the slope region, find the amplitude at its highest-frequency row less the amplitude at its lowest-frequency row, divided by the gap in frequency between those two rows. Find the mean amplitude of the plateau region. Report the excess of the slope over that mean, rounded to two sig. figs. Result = -8.7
